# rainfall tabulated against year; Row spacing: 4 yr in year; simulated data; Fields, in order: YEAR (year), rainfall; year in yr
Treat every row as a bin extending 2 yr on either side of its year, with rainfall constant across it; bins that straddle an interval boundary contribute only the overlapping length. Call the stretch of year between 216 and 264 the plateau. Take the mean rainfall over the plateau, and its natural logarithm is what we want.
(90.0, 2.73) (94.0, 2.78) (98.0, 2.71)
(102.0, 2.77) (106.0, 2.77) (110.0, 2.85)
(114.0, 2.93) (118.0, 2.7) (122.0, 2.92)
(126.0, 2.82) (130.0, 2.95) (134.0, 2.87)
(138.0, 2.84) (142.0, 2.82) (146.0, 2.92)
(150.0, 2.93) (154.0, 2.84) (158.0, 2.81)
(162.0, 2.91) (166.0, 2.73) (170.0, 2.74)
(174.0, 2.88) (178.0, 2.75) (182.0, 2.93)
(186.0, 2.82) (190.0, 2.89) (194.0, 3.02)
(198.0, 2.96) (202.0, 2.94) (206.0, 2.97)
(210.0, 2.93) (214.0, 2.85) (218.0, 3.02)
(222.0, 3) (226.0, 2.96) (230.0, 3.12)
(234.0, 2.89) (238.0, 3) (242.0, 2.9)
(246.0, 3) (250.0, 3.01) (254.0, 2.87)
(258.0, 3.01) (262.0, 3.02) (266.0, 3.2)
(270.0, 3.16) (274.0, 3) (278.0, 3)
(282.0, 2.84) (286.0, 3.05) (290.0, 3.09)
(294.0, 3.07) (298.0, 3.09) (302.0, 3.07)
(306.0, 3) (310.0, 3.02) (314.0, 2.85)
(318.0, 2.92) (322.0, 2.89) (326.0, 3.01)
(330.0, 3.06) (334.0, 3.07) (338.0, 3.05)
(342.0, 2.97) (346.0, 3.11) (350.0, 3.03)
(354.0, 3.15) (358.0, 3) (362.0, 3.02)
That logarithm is 1.09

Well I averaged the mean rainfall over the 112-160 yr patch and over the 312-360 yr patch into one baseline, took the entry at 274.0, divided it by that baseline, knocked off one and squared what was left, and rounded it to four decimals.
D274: 0.0005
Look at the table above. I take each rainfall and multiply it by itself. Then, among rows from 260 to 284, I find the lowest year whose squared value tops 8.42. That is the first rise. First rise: 262.0 yr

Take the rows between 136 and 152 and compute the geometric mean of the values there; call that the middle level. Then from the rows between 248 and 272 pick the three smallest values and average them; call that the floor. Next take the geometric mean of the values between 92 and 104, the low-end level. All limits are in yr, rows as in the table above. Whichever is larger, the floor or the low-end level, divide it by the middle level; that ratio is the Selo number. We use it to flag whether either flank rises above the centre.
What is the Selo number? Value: 1.03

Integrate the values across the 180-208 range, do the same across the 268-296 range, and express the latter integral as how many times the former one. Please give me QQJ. 1.03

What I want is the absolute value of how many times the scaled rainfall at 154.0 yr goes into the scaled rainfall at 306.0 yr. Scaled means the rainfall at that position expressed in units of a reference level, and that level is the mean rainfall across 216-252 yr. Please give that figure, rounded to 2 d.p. 1.06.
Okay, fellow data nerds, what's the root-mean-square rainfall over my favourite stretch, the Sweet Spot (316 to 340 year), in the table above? 3.00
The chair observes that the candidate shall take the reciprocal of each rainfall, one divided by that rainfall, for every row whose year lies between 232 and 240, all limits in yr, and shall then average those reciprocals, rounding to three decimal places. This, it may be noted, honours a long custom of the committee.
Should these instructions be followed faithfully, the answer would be 0.340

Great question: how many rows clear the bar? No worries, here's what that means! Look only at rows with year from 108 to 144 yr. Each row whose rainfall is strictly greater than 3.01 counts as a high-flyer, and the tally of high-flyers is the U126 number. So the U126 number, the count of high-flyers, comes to 0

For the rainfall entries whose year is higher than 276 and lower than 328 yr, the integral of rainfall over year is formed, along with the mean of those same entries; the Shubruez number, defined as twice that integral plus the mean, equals 314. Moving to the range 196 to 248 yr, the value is 311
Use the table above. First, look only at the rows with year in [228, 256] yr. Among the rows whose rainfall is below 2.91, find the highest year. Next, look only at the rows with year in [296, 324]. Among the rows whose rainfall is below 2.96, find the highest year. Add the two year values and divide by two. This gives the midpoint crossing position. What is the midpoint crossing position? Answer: 288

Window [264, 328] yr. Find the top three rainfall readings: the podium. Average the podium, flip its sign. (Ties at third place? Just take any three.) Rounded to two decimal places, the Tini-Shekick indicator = -3.15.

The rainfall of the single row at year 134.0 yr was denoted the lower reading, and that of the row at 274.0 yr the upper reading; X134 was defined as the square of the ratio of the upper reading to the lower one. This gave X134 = 1.09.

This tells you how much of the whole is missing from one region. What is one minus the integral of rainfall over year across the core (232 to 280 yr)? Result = -143.2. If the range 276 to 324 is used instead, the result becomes -142.6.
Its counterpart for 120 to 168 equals -136.4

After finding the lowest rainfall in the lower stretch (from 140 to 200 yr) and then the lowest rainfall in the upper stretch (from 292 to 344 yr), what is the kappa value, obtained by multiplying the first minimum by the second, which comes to 7.78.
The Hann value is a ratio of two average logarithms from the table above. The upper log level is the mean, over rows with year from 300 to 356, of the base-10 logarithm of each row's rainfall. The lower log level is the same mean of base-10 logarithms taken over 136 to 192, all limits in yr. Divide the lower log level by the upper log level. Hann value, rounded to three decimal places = 0.947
